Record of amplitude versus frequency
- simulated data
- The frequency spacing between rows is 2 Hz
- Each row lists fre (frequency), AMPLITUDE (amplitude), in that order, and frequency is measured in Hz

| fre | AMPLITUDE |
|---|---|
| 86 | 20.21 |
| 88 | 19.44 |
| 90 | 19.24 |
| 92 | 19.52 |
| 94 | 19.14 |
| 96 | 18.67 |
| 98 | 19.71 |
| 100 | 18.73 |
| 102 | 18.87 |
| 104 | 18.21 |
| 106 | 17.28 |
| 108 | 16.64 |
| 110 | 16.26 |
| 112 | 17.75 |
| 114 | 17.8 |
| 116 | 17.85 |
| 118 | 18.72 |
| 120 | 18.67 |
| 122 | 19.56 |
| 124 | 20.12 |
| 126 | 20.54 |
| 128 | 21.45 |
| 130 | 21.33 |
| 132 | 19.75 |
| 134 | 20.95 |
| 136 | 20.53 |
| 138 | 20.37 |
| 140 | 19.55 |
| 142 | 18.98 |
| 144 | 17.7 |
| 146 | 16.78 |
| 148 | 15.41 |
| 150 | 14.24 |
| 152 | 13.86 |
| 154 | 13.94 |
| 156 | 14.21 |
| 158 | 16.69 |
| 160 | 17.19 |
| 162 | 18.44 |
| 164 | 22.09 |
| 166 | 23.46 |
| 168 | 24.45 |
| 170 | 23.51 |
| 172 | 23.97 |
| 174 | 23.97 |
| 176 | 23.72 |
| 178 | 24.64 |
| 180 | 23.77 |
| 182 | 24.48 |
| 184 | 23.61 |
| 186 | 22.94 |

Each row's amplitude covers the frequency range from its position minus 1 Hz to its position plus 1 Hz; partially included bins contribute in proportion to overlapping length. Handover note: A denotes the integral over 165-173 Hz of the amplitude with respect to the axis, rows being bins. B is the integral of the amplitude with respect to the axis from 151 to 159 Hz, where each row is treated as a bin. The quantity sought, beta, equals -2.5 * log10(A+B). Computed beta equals -6.22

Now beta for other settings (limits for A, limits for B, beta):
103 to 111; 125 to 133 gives -6.20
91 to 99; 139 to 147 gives -6.19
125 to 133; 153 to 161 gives -6.16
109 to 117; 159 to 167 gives -6.20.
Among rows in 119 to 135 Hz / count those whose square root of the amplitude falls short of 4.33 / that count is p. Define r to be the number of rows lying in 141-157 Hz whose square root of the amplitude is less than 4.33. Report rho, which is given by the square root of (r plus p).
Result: 2.83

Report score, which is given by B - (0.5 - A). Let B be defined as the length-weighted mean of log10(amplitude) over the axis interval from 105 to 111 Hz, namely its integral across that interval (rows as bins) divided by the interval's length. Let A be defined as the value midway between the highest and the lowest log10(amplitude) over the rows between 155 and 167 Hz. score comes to 1.98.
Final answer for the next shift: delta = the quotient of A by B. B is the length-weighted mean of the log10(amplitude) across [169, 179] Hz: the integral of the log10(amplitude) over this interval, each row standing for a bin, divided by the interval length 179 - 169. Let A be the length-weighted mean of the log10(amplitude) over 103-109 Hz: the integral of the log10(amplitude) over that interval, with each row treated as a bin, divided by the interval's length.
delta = 0.90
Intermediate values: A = 1.24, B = 1.38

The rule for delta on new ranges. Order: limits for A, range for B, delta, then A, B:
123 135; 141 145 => 1.04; 1.32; 1.26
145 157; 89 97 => 0.91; 1.17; 1.28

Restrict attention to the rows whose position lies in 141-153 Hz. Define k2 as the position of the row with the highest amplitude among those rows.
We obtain 142 Hz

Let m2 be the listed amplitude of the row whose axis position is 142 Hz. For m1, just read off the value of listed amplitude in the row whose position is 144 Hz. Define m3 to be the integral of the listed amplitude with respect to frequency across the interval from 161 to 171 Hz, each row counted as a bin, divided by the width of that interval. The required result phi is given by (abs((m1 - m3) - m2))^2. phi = 560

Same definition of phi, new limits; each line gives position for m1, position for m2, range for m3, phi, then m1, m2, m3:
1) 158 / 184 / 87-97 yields 682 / 16.69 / 23.61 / 19.2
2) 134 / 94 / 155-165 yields 253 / 20.95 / 19.14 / 17.7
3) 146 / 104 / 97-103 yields 422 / 16.78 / 18.21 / 19.1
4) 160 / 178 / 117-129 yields 745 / 17.19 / 24.64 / 19.8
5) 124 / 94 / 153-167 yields 290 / 20.12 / 19.14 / 18.0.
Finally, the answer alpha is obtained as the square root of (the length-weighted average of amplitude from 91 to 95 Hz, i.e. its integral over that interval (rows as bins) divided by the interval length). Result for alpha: 4.40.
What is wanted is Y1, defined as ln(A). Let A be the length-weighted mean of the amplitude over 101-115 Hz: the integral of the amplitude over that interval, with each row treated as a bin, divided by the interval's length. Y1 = 2.86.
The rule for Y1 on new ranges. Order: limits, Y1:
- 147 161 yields 2.71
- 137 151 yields 2.87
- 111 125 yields 2.93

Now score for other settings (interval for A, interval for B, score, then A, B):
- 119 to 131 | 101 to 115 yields 2.04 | 1.30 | 1.24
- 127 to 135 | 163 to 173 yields 2.18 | 1.31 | 1.37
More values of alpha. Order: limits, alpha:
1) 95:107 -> 4.31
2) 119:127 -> 4.44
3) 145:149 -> 4.01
